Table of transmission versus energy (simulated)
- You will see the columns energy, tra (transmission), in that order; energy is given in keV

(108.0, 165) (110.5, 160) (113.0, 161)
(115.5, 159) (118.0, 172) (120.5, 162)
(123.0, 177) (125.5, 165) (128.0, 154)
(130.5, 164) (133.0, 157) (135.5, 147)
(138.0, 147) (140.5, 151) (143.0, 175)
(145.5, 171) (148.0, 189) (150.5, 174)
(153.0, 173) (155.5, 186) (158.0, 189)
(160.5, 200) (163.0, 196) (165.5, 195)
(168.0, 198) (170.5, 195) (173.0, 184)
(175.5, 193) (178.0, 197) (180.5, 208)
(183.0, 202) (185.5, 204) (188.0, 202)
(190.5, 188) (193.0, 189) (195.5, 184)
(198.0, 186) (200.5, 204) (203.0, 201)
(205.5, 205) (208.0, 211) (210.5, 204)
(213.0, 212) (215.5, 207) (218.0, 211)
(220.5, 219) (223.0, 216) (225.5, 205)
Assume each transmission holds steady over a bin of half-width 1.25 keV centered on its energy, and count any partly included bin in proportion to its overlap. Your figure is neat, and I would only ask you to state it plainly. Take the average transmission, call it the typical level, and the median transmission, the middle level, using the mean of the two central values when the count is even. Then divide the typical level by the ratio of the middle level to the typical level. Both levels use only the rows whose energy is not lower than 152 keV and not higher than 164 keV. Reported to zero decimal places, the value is 189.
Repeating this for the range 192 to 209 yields 193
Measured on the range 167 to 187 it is 198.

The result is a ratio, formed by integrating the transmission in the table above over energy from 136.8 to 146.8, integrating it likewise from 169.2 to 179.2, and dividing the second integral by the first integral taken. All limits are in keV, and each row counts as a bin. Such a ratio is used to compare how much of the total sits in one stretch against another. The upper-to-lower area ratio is 1.19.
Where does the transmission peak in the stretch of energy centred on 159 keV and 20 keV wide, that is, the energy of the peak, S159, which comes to 160.5 keV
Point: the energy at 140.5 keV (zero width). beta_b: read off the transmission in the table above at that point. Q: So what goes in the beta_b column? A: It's 151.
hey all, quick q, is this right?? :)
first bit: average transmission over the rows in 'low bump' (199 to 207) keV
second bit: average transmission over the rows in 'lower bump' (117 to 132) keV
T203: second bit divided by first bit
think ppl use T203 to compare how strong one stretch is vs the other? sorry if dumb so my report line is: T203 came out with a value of 0.81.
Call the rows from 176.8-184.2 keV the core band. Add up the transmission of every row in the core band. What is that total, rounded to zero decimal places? 607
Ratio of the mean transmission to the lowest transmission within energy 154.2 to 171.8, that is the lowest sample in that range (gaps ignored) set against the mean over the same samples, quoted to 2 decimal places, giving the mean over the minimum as 1.04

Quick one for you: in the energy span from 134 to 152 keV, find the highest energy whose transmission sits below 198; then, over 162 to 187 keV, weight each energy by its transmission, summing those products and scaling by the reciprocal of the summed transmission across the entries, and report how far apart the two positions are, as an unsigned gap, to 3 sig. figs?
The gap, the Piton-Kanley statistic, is 23.9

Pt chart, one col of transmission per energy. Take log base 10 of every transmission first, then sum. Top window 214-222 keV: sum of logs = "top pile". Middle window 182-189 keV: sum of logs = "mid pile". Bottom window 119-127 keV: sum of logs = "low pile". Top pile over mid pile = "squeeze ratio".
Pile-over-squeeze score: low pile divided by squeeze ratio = 6.62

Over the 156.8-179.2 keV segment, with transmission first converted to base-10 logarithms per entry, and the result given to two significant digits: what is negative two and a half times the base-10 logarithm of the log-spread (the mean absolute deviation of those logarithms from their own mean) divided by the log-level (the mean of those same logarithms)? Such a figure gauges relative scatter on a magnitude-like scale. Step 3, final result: 6.1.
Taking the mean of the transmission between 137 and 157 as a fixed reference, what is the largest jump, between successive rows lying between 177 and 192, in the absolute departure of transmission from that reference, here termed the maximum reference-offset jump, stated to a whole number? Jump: 14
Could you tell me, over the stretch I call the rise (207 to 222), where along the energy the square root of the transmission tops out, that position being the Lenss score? 220.5 keV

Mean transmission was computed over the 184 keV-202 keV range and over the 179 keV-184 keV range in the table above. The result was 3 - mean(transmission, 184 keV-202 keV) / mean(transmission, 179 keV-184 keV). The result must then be 2.05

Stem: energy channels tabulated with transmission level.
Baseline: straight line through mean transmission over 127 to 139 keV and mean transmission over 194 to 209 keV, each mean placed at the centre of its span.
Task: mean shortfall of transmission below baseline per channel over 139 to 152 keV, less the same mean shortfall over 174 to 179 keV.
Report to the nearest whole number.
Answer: 3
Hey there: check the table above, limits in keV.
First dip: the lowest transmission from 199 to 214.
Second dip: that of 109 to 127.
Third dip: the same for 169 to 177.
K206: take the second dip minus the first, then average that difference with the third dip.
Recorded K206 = 71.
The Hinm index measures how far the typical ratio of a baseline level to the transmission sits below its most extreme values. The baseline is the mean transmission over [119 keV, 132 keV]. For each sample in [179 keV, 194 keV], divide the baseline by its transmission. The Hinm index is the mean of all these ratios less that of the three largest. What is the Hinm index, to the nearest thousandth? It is -0.025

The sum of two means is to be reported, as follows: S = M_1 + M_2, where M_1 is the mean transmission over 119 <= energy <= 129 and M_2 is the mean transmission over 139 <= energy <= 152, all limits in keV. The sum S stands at 336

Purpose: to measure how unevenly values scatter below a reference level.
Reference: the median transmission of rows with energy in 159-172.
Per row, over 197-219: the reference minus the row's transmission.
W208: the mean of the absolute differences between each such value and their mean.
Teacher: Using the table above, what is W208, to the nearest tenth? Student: 5.2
